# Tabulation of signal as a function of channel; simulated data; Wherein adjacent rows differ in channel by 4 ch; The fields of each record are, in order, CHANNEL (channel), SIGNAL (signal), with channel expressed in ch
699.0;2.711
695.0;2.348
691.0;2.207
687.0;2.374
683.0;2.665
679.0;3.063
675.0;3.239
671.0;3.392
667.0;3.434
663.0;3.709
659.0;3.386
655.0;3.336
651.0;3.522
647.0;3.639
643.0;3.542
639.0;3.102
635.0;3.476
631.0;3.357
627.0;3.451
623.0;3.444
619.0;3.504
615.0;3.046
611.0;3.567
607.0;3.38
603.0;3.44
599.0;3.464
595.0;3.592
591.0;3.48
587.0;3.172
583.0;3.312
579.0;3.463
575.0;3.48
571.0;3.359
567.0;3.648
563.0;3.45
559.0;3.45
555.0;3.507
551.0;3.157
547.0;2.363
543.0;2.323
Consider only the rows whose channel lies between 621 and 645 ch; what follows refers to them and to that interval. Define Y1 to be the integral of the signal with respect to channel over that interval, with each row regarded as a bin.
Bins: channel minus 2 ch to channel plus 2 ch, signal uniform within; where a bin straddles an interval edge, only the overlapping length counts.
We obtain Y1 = 81.5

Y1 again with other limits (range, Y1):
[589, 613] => 83.7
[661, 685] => 78.0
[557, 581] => 83.4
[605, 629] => 81.6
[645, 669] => 84.1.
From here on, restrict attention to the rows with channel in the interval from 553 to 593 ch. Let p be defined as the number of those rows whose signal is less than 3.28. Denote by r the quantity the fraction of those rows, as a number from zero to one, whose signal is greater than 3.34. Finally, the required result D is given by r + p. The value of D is 1.8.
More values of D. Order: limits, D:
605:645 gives 2.8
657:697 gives 6.4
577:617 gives 2.7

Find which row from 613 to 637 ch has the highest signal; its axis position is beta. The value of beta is 619.0 ch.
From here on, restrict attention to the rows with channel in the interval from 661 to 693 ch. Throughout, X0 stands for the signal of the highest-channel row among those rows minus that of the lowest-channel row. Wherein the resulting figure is -1.50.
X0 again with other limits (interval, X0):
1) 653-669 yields 0.10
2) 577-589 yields -0.29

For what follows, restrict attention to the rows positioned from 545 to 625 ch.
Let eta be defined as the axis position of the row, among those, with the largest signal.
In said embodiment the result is 567.0 ch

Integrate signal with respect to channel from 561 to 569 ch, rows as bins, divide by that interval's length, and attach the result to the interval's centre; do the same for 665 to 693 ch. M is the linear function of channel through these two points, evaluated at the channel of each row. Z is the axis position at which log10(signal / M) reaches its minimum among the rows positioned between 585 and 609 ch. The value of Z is 587.0 ch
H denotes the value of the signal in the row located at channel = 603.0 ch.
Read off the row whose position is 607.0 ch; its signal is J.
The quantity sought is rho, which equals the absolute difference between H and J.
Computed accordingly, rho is 0.06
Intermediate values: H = 3.44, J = 3.38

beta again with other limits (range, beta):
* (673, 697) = 675.0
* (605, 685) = 663.0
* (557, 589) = 567.0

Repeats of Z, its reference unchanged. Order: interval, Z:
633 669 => 639.0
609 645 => 615.0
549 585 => 551.0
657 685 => 683.0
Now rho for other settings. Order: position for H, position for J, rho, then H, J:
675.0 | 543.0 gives 0.92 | 3.239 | 2.323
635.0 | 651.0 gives 0.05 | 3.476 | 3.522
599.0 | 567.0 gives 0.18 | 3.464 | 3.648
